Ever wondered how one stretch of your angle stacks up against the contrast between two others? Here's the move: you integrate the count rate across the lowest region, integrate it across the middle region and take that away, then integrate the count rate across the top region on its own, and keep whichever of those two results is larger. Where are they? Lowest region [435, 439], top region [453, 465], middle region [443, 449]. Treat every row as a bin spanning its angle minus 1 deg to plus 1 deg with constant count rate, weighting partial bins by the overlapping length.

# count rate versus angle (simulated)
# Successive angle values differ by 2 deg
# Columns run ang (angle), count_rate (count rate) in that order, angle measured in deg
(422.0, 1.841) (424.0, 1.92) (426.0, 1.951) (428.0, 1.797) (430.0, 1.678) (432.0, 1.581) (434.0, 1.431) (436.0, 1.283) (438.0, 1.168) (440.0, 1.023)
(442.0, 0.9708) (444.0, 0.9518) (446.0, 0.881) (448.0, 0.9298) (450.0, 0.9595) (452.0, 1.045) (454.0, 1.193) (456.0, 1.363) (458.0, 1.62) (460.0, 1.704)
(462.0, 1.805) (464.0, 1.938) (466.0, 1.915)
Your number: 19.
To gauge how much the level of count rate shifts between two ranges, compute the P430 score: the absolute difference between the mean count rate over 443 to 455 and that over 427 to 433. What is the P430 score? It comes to 0.69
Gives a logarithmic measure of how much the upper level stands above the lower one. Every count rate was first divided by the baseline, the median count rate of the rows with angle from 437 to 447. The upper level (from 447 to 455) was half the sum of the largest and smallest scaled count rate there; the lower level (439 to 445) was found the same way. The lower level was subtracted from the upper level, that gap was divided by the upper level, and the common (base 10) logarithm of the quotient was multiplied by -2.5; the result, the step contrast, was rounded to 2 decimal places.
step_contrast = 2.89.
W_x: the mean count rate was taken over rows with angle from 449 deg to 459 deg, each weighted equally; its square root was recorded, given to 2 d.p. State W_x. 1.11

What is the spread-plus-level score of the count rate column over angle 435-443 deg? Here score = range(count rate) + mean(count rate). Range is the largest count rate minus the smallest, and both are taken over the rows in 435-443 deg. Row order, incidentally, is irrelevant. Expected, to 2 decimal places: 1.42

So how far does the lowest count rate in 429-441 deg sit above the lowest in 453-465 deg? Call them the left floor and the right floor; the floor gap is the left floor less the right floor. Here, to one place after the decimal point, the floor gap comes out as -0.2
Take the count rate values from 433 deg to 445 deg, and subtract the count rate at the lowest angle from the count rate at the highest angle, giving -0.48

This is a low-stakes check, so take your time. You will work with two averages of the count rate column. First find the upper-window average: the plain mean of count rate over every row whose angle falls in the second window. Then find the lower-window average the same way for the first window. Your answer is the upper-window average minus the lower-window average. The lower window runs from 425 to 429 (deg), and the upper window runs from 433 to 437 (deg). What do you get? -0.52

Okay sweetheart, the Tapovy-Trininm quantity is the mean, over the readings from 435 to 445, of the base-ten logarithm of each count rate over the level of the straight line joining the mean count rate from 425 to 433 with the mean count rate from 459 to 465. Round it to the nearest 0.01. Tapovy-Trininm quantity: -0.22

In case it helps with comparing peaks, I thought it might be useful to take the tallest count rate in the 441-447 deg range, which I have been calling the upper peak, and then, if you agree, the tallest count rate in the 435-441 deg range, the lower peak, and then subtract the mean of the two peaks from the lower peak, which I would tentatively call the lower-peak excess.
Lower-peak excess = 0.16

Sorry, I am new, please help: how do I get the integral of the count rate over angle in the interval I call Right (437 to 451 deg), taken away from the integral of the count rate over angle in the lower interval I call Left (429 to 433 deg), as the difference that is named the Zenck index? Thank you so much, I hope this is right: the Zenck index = -7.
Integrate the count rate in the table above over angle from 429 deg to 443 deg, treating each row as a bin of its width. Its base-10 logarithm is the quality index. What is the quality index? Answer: 1.3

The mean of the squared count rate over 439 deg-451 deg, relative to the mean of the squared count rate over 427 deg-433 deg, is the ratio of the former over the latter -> 0.32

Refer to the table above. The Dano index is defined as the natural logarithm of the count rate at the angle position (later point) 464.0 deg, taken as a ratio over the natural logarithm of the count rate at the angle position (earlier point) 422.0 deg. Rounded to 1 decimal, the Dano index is 1.1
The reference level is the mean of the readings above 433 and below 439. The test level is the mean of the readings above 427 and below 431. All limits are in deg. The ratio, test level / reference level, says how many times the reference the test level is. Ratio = 1.34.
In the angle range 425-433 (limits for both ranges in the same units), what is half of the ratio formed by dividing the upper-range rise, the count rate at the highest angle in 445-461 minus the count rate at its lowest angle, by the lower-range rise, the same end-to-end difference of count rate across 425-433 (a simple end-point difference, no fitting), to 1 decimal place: -1.1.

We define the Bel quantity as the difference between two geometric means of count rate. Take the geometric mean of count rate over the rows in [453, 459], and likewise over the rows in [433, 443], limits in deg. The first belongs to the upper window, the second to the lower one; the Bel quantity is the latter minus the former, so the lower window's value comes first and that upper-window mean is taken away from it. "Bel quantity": -0.22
